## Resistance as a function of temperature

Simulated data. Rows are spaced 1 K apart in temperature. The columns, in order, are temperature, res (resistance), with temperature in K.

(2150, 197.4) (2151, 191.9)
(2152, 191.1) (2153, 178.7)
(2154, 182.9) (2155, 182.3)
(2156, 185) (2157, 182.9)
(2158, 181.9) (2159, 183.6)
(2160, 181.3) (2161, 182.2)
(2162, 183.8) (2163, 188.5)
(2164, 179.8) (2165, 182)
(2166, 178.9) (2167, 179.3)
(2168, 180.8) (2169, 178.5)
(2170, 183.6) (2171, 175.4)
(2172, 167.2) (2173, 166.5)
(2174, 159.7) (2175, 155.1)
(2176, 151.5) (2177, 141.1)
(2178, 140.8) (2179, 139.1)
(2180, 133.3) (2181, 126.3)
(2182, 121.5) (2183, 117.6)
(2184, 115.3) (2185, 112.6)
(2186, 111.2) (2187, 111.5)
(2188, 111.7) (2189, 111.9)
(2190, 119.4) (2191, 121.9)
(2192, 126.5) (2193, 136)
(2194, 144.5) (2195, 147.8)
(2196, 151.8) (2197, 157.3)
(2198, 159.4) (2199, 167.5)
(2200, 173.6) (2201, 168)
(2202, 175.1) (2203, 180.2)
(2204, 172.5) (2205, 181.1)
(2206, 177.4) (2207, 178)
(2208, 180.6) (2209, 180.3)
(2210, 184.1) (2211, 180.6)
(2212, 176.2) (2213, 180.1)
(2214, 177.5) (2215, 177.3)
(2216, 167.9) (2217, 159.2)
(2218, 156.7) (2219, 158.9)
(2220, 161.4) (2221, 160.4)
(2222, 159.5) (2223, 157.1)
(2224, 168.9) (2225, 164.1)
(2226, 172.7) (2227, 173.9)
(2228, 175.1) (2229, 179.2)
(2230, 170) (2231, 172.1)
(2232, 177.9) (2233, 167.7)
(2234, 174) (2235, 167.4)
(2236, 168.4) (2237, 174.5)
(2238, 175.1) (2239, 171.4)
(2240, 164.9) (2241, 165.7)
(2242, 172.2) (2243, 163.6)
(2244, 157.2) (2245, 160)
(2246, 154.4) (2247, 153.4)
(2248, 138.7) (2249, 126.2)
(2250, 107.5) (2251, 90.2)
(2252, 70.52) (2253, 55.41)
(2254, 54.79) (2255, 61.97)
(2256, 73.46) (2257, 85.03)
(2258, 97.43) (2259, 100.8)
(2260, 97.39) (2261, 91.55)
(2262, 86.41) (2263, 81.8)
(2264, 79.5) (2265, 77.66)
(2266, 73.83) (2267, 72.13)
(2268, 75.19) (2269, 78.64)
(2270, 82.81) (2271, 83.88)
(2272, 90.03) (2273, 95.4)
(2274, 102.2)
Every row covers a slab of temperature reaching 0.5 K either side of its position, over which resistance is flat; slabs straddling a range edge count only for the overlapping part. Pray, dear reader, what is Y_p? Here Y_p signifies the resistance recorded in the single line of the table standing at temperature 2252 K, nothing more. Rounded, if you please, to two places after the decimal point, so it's 70.52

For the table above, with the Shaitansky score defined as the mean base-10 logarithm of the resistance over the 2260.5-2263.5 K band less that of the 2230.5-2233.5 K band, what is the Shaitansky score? -0.30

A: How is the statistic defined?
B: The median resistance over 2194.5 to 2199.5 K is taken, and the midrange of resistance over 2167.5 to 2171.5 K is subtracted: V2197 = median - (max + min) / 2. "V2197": -22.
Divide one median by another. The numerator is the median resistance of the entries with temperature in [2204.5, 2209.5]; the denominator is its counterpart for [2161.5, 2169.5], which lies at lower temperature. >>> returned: 1.0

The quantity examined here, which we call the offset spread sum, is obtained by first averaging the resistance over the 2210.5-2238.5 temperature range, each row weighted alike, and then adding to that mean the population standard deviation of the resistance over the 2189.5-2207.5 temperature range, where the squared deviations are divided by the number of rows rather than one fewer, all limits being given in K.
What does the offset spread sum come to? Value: 190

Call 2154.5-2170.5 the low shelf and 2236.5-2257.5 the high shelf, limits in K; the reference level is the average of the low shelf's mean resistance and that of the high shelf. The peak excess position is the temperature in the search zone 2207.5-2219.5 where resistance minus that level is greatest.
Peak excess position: 2210 K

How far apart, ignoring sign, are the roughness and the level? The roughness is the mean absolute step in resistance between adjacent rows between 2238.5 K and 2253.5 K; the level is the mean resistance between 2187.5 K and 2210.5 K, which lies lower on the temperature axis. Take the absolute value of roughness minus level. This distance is 147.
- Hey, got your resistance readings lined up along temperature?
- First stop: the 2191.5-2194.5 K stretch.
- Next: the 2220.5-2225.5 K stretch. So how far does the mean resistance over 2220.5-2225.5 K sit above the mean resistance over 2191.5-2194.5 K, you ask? 26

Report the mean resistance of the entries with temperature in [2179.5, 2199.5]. 130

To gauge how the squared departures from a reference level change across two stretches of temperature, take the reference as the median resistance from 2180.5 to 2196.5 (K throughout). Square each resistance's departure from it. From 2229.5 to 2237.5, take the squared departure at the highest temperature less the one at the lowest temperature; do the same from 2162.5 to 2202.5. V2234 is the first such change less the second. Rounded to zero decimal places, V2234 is 2110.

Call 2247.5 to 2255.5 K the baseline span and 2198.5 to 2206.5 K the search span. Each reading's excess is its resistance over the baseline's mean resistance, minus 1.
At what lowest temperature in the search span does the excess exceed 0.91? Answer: 2200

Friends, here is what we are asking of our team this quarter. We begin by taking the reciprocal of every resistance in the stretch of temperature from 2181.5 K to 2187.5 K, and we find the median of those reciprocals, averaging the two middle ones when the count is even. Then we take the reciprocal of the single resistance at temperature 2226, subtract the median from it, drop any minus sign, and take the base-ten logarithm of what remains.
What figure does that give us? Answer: -2.5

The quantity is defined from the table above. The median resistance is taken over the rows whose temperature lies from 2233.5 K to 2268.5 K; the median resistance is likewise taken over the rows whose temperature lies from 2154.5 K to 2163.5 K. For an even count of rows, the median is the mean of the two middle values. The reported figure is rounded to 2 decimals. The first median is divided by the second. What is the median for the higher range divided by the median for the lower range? 0.55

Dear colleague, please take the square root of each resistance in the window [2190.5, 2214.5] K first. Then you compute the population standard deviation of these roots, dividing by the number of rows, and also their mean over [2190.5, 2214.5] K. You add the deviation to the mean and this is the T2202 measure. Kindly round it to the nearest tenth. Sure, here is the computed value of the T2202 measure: 13.6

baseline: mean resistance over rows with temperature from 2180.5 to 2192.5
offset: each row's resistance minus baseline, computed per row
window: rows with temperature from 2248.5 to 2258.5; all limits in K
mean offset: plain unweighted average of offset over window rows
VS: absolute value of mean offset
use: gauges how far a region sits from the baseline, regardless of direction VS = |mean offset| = 35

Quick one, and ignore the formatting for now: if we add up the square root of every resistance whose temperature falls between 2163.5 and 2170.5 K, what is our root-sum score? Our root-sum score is 94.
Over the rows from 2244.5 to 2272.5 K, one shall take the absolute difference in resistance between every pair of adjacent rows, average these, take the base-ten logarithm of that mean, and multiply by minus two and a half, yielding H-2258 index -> -2.16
